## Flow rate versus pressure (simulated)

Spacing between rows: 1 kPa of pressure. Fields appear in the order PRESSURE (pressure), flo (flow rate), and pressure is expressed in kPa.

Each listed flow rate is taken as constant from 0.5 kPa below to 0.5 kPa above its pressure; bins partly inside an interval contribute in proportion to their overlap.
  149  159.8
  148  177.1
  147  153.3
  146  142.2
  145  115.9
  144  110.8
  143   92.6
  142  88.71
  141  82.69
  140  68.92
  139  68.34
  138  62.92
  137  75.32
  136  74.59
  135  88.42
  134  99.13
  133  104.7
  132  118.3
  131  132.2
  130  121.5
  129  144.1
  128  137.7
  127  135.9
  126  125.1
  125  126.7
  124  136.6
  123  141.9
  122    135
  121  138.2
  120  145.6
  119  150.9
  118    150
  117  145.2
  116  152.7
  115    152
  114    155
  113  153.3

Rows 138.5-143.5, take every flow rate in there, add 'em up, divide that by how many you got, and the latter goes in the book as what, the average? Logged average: 80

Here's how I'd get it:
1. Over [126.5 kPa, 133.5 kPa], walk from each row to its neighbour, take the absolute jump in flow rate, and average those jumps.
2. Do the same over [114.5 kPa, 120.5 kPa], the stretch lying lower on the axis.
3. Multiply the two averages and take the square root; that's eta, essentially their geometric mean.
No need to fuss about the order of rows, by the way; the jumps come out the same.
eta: 6.6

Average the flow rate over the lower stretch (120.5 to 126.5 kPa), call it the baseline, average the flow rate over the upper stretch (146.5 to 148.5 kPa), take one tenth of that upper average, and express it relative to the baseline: 0.12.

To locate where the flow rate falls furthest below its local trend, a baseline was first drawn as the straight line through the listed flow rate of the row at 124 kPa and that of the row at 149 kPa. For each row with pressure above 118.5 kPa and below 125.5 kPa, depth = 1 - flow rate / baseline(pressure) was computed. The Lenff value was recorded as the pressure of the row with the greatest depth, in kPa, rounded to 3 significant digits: 125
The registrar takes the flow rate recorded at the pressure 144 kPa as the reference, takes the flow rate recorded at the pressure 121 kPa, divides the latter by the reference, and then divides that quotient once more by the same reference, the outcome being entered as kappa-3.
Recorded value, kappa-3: 0.011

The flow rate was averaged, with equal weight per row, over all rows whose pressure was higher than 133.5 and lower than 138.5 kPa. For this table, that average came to 80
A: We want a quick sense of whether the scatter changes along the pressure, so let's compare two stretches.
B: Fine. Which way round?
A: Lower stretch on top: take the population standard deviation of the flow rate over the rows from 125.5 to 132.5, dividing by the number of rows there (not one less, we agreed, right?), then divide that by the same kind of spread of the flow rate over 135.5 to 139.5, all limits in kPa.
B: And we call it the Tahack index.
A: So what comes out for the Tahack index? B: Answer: 1.7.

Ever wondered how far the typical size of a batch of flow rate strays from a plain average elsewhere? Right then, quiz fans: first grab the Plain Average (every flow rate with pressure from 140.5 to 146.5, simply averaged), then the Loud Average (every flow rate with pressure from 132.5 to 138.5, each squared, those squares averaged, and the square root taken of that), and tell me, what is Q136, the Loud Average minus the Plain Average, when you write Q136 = -20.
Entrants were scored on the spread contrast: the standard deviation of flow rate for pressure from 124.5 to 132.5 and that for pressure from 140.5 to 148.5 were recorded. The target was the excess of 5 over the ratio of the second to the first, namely 1.1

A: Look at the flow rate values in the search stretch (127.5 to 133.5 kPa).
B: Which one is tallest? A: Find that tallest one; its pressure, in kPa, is 129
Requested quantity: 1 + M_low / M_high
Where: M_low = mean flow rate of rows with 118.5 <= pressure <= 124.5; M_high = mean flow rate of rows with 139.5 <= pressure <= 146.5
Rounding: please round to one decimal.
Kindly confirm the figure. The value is 2.4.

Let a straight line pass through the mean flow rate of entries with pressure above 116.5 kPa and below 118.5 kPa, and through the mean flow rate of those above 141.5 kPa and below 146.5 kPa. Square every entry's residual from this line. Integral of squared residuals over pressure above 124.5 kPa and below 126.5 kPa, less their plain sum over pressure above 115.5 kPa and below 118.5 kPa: 187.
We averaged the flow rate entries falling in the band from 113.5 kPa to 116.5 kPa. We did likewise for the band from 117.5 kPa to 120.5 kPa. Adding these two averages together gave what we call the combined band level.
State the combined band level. 302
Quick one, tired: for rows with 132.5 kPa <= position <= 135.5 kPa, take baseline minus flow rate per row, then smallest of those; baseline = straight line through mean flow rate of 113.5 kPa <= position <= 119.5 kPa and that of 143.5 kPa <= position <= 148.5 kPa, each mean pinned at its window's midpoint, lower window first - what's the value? 40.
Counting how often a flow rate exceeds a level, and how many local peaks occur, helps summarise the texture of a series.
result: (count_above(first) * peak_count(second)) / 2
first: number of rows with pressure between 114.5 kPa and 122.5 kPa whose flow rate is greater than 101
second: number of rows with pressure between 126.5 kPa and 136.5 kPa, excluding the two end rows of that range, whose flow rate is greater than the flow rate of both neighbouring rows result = 8.00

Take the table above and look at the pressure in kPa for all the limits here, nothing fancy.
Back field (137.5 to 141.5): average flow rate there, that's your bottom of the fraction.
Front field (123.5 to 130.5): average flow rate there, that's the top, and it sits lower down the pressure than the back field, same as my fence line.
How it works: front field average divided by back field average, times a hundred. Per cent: 187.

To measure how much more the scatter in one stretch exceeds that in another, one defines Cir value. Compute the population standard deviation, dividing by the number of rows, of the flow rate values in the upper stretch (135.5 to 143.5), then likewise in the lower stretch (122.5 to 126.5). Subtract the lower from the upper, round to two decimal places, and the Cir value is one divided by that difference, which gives 0.36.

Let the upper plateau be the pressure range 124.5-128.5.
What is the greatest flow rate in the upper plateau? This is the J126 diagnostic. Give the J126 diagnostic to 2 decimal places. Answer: 137.70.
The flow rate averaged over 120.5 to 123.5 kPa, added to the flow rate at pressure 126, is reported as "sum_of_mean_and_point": 263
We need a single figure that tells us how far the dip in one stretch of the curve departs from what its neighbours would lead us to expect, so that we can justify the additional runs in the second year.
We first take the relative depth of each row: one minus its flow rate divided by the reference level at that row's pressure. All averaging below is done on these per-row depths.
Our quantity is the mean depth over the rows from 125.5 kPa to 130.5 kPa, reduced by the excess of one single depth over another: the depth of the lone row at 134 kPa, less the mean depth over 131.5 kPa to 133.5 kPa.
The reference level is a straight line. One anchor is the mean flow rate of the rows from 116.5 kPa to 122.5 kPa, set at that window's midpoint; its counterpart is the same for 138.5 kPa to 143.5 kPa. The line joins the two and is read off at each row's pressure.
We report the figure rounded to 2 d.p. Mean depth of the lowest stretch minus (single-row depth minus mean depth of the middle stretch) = -0.19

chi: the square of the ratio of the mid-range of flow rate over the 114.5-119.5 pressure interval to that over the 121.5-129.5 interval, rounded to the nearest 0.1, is 1.2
